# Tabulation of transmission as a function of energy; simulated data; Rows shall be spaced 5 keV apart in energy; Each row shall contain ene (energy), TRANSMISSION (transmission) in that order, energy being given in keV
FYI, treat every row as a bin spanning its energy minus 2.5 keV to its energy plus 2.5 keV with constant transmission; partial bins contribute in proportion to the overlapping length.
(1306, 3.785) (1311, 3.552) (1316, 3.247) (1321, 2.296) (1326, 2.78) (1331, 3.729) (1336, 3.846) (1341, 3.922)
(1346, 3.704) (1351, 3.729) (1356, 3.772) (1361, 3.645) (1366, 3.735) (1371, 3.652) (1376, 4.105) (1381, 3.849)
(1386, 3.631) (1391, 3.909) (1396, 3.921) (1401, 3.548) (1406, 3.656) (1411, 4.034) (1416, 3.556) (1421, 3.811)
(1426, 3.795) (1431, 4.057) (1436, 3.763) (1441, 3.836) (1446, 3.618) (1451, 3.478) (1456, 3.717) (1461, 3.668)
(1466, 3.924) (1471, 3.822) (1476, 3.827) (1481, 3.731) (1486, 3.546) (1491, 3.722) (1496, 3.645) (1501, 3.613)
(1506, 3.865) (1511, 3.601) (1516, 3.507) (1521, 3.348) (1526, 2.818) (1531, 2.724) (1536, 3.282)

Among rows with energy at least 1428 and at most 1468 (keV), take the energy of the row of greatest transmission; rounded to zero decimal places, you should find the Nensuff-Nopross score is 1431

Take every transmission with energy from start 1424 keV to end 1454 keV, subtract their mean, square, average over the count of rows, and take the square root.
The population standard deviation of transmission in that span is 0.180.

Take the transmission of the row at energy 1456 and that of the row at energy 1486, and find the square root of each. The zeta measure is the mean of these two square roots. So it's 1.91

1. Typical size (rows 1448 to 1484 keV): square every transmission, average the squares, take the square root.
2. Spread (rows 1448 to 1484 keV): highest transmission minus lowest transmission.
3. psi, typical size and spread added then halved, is 2.09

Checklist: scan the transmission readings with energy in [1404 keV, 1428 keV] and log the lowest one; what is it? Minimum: 3.556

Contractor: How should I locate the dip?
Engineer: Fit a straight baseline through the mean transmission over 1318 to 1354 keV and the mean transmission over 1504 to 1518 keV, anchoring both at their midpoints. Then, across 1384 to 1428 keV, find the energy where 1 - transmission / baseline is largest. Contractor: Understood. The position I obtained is 1416 keV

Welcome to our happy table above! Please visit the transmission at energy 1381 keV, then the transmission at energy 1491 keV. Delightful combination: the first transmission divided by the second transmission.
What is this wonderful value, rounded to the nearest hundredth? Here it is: 1.03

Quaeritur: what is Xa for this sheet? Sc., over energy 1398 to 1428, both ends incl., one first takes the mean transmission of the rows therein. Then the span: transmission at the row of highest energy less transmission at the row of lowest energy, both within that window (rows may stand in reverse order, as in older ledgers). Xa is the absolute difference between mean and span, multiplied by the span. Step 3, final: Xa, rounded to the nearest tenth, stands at 0.9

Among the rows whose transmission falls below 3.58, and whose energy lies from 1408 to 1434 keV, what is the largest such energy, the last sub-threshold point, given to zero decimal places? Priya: 1416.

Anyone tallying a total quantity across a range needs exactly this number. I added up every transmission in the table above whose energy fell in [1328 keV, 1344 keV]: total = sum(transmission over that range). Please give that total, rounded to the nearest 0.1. 11.5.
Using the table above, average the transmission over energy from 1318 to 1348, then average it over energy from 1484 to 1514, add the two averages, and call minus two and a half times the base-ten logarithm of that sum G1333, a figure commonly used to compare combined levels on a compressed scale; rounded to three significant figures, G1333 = -2.12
